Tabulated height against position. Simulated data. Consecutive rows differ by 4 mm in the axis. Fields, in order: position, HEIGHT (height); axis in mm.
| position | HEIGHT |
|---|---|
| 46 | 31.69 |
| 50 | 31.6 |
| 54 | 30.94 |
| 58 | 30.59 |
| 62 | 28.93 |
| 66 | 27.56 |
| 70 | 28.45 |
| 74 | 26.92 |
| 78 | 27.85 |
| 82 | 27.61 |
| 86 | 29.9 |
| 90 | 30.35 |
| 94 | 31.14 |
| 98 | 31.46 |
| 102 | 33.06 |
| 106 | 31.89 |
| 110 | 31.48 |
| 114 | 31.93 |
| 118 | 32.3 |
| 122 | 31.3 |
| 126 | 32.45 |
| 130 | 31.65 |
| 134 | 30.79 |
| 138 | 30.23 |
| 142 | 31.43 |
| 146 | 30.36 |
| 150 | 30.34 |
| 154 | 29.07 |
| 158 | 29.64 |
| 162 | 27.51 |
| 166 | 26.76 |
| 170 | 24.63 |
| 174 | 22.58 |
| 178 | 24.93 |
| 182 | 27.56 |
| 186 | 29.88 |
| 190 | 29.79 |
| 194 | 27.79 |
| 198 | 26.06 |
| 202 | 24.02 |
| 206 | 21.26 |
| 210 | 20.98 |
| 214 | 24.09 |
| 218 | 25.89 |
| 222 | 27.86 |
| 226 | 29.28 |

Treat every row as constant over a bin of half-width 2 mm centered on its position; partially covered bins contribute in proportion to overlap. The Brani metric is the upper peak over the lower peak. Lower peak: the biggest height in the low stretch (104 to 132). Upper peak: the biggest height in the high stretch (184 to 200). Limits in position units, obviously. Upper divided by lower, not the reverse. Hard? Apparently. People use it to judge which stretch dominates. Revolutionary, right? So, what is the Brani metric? 0.92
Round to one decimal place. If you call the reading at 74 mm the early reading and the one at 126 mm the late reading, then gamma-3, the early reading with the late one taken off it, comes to -5.5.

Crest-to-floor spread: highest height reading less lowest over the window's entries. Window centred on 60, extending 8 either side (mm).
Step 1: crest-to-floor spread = 3.4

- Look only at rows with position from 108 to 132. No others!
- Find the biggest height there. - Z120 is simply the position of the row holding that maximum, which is 126 mm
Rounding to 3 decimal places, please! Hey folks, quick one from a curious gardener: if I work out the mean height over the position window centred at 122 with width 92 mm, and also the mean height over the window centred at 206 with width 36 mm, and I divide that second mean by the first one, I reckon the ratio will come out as 0.831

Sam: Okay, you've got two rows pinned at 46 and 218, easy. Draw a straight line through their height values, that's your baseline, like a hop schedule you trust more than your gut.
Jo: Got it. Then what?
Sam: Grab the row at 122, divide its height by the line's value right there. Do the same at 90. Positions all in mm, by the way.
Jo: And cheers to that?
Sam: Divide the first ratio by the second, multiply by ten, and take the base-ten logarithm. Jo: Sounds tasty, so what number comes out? 1.03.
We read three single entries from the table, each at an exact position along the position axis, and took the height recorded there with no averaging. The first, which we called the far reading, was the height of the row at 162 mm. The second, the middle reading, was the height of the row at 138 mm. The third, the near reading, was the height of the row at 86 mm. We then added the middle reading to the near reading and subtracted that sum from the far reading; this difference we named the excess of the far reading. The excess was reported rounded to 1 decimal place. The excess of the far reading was -32.6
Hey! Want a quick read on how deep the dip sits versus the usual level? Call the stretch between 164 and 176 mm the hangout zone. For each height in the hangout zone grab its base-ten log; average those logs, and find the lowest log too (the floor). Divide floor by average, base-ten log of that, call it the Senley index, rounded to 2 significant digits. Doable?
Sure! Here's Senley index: -0.012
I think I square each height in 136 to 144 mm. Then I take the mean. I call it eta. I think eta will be 951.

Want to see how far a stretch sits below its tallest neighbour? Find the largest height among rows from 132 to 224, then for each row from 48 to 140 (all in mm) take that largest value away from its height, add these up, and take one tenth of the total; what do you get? -2.3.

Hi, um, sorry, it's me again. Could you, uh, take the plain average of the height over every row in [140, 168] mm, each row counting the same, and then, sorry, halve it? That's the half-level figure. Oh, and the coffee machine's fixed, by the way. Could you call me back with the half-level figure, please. 15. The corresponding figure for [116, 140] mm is 16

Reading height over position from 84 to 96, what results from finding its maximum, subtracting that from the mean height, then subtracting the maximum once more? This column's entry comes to -31.8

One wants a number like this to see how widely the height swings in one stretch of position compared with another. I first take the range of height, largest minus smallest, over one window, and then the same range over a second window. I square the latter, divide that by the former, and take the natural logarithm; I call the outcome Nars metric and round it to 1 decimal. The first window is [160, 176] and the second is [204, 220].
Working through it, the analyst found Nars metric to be 1.6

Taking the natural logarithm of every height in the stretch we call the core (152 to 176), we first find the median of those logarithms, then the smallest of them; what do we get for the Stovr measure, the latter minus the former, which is -0.18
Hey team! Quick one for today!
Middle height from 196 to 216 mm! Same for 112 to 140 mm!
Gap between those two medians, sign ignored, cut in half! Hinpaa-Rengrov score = 3.8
